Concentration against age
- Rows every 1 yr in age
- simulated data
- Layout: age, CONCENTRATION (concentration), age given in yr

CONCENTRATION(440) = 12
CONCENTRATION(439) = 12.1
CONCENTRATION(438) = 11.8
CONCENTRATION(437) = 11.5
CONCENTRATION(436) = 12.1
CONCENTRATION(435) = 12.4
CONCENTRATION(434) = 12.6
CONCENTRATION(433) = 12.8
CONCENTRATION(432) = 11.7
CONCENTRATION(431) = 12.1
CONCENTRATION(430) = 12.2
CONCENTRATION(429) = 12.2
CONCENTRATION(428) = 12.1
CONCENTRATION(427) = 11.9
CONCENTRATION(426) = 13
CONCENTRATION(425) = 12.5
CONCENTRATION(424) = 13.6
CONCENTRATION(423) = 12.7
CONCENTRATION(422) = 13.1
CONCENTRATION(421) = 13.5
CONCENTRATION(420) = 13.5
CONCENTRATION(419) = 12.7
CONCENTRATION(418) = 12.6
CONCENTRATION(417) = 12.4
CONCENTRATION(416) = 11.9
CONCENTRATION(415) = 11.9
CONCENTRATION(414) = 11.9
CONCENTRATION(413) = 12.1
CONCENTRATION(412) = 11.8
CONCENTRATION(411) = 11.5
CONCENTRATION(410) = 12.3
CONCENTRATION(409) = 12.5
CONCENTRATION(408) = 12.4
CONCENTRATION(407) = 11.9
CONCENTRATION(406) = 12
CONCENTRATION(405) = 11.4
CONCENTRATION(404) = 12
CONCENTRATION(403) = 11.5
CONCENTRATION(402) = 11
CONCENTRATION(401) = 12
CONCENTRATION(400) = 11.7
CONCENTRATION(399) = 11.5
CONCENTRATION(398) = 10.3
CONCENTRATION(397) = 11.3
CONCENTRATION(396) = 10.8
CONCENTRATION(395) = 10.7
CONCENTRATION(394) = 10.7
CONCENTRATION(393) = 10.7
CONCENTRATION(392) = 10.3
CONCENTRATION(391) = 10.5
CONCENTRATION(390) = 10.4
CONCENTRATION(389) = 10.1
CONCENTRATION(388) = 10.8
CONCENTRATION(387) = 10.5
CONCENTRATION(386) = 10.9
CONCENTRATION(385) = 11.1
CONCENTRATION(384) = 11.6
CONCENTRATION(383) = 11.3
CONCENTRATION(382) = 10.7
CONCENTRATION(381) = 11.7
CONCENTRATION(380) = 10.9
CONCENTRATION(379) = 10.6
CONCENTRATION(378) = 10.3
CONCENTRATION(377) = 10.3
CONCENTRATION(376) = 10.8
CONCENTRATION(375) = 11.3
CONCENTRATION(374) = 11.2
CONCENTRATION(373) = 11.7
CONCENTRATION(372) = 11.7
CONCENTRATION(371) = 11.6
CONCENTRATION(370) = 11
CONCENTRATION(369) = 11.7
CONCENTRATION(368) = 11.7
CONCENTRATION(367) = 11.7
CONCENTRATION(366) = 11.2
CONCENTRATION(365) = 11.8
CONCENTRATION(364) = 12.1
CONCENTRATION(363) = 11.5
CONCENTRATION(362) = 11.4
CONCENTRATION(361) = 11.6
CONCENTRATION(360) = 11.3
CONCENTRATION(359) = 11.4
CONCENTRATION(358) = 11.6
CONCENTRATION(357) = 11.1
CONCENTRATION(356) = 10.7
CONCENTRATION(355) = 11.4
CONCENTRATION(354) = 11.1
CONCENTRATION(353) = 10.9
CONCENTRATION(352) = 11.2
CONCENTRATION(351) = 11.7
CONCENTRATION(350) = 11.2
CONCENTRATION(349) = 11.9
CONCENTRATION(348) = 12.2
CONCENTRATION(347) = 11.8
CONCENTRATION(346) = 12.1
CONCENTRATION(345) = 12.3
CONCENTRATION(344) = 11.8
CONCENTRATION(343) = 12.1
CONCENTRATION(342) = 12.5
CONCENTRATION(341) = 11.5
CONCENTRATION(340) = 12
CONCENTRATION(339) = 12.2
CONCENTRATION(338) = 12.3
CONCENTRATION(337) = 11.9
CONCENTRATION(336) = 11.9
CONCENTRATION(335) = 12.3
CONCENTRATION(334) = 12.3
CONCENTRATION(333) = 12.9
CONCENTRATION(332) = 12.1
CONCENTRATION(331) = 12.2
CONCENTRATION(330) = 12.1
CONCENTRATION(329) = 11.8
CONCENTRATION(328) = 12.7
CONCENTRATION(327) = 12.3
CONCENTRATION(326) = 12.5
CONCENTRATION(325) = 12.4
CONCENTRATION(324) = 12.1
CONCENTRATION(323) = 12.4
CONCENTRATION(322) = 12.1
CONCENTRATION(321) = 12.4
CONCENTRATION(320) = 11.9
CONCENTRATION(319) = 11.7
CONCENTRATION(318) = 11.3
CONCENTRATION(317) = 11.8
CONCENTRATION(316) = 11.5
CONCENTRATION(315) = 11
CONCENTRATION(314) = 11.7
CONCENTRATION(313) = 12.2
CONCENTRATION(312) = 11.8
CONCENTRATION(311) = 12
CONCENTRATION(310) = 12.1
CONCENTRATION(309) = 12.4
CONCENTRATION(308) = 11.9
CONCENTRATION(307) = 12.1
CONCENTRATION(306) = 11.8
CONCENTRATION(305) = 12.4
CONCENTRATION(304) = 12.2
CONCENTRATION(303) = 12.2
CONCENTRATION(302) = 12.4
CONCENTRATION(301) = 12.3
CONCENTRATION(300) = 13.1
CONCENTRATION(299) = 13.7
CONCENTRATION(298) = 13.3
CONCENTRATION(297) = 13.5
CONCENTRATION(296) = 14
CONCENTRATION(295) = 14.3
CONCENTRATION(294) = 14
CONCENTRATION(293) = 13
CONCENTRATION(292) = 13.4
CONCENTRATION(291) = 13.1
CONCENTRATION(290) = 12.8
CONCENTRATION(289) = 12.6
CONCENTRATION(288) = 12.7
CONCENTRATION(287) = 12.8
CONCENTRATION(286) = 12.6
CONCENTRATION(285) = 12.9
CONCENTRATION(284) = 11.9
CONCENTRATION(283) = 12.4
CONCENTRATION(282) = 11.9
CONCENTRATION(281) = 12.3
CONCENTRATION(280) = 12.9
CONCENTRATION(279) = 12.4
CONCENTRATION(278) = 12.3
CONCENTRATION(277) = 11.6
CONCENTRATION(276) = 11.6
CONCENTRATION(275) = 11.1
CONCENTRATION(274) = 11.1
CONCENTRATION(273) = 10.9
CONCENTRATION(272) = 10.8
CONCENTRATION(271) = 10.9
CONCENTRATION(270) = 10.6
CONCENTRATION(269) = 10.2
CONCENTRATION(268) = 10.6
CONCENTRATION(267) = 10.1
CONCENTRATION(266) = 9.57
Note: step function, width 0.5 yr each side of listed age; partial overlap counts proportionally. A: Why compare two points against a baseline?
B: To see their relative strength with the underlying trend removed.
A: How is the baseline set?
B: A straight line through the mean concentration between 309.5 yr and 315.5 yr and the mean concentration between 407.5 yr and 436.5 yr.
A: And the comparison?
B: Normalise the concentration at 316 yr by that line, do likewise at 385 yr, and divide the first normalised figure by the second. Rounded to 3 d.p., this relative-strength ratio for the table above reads 1.070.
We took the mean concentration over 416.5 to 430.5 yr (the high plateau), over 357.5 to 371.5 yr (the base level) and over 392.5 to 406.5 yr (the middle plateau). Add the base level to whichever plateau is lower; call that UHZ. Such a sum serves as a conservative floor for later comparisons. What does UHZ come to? 22.8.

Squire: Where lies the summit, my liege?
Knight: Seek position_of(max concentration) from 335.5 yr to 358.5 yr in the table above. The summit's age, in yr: 342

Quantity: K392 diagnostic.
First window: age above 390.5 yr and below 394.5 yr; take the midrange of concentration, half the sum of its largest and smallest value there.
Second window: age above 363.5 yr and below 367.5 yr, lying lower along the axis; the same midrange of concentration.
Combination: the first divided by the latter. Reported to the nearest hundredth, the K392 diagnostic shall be 0.90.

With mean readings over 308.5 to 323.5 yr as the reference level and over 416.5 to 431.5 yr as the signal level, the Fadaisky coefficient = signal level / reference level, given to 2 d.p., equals 1.07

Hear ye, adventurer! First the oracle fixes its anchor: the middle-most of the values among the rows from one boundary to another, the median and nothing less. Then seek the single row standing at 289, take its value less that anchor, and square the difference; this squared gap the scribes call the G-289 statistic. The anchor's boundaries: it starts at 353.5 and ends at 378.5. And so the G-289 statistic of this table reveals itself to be 1.4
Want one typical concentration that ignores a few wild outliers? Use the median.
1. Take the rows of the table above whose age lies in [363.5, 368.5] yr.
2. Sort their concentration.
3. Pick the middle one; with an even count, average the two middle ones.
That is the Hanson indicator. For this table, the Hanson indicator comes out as 11.7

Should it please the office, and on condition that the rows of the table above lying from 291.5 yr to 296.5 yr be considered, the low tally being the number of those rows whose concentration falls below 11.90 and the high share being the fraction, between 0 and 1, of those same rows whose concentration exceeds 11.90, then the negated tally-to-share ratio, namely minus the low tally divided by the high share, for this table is 0.0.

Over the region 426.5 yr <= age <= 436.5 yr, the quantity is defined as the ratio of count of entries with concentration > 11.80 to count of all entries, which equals 0.90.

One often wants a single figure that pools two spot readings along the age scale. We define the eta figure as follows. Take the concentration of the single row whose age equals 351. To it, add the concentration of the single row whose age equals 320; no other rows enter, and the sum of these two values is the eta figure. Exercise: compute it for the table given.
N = 23.6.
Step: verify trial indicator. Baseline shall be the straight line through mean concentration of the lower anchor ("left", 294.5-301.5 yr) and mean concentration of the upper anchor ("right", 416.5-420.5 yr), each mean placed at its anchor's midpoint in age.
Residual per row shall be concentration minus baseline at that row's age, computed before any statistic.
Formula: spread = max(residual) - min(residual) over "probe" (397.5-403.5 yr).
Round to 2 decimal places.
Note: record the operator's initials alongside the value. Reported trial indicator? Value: 1.72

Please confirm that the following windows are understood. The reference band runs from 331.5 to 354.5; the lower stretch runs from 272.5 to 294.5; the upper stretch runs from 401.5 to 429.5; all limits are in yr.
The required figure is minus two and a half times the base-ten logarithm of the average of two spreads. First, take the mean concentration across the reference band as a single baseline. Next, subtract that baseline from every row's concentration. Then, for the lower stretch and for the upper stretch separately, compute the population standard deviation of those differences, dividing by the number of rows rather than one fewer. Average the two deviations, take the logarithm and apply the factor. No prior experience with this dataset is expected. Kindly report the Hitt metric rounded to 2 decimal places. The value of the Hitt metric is 0.39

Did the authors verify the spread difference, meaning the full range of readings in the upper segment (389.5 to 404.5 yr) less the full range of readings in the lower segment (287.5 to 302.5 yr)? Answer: -0.3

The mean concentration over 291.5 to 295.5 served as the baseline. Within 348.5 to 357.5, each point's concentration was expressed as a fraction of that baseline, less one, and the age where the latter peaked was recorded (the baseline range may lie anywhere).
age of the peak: 349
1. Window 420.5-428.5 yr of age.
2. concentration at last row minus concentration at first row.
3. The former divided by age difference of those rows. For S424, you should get -0.20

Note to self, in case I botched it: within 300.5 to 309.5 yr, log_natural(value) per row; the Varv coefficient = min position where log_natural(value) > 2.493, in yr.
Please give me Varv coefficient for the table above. 301 yr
